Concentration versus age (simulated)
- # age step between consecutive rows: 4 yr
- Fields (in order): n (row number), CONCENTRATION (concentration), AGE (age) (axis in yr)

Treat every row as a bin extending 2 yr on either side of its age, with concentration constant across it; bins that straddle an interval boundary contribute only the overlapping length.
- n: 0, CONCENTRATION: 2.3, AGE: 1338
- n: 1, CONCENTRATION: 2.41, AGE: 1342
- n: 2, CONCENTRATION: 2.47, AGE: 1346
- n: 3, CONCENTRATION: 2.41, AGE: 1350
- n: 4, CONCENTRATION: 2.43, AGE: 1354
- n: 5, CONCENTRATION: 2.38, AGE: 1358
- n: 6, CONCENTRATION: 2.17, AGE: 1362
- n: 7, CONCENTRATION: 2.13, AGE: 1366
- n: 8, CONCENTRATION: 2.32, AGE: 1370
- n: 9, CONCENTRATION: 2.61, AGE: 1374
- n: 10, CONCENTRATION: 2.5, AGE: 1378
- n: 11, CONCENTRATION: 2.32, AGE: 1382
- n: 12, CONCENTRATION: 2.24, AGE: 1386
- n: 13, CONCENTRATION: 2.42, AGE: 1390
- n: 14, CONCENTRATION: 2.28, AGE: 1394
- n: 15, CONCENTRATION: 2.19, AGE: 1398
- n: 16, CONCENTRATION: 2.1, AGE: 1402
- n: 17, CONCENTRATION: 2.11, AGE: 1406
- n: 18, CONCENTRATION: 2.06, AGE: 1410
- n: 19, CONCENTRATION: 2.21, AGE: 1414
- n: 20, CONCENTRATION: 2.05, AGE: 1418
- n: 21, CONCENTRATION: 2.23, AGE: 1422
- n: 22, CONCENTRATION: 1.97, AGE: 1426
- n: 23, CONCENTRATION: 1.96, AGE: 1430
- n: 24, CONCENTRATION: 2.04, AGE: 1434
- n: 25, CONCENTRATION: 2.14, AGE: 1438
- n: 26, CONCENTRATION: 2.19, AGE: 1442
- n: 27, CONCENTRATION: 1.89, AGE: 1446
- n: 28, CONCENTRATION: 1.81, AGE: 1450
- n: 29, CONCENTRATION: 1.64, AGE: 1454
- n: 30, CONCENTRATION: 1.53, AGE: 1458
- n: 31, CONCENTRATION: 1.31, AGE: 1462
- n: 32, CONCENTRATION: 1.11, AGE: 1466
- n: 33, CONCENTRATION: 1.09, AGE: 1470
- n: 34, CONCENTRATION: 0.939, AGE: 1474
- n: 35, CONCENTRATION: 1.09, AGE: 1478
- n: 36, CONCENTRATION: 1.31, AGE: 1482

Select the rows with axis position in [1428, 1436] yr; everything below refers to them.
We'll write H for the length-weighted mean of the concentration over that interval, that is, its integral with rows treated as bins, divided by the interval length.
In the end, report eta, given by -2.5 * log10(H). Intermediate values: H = 2.00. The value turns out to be -0.8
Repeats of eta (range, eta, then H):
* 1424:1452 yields -0.8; 2.00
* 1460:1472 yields -0.2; 1.17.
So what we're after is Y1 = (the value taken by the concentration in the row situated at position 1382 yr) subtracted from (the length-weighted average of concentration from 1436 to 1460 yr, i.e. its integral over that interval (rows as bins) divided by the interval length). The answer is -0.45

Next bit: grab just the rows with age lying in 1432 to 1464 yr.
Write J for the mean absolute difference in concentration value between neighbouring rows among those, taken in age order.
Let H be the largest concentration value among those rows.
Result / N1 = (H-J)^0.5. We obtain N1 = 1.43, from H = 2.19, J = 0.15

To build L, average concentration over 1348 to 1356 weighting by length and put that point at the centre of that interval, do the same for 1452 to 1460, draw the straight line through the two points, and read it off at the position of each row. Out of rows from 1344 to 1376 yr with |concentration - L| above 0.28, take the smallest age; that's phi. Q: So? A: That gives 1374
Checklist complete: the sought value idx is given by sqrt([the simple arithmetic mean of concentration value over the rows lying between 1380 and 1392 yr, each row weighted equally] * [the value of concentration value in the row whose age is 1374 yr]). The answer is 2.5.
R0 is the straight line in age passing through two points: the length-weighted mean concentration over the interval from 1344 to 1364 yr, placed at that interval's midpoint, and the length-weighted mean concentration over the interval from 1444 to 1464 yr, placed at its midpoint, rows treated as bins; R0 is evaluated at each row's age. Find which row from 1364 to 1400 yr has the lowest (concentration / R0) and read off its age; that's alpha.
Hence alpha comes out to 1366 yr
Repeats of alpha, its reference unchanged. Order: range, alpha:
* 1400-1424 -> 1402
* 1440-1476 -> 1474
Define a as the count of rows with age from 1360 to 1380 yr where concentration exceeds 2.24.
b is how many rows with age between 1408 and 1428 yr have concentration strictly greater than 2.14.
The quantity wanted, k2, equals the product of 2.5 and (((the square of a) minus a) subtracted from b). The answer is -10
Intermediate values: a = 3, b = 2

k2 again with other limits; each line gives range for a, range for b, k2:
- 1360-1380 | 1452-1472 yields -15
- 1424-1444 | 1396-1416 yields 5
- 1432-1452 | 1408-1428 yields 5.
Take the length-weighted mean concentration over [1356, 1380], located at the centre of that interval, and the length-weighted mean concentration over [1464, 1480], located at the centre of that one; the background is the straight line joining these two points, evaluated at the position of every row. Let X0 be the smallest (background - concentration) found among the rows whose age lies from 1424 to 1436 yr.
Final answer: -0.51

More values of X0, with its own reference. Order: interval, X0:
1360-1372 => 0.01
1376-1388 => -0.27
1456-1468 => -0.30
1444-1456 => -0.51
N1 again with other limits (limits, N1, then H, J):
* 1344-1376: 1.58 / 2.61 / 0.12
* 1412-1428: 1.42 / 2.23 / 0.20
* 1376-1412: 1.55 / 2.5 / 0.10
